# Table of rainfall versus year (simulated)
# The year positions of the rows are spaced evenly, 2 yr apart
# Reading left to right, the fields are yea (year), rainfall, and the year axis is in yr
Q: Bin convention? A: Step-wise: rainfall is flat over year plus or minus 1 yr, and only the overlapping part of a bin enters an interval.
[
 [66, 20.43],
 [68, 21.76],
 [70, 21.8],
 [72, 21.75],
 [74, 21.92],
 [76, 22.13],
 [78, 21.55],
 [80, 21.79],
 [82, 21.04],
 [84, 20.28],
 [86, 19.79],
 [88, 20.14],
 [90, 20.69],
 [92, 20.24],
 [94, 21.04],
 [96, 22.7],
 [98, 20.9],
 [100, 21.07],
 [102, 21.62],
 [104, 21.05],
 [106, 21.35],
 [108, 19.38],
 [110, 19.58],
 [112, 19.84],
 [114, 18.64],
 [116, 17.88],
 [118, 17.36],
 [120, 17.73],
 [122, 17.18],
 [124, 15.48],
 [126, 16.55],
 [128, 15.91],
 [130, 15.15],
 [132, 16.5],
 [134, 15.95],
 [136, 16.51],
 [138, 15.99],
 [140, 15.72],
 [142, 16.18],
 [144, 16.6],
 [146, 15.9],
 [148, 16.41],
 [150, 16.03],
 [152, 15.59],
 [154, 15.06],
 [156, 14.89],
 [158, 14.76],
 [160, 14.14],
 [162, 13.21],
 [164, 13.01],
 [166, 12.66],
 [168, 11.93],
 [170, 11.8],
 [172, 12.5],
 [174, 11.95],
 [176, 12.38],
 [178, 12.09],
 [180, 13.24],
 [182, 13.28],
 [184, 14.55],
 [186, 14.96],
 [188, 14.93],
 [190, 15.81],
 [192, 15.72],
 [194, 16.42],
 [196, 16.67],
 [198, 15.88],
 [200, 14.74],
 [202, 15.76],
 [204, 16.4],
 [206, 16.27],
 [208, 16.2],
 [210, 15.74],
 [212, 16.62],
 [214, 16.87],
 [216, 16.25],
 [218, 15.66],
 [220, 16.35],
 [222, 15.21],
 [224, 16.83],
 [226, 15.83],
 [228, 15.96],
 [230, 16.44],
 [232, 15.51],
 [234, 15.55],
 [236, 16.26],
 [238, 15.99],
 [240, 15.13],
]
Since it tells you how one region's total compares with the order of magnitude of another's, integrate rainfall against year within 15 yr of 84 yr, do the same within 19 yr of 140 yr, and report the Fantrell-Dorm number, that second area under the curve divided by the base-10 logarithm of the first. 216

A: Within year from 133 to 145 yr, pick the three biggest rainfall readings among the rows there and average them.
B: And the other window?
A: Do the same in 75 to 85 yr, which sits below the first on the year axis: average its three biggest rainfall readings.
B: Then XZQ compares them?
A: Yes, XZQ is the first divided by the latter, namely 0.75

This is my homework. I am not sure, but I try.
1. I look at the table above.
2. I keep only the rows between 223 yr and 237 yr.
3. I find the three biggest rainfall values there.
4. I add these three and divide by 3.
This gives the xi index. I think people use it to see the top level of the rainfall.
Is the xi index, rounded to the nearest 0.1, 16.5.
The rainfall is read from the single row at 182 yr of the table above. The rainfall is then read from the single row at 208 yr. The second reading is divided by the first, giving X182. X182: 1.22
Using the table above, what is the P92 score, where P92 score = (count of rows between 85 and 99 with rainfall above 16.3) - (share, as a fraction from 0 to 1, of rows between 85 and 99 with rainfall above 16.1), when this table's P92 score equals 6.0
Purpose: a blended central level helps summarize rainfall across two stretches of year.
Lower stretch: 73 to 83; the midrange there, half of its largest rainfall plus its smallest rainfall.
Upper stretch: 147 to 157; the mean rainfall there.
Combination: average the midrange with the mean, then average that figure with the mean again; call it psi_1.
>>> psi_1 17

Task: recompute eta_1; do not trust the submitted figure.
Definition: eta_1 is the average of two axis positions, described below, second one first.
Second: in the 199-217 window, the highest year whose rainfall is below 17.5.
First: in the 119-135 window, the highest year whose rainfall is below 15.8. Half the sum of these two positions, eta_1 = 173 yr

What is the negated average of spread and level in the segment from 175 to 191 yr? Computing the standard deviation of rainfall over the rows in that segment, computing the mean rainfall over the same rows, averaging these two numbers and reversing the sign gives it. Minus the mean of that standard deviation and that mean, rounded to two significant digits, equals -7.6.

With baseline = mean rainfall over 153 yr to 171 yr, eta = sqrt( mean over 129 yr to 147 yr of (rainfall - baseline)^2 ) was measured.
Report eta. 2.6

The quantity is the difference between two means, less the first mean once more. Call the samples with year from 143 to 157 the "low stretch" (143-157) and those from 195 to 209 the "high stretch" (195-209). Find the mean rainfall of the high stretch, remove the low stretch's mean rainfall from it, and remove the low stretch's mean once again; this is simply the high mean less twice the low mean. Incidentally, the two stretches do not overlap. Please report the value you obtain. -16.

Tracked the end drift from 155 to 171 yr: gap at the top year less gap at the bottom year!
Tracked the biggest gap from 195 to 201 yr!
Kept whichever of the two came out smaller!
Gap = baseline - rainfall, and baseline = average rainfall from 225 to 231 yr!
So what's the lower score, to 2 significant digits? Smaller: 1.3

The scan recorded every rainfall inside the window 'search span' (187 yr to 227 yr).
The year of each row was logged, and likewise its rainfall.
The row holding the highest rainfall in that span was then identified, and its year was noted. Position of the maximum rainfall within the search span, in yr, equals 214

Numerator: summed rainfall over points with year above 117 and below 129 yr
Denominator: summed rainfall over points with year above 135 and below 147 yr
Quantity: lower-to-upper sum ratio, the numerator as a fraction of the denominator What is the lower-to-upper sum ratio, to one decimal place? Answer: 1.0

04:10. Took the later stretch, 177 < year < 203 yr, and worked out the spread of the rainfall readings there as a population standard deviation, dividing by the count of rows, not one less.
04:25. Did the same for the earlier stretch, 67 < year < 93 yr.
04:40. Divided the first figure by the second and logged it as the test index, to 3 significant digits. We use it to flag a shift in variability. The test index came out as 1.67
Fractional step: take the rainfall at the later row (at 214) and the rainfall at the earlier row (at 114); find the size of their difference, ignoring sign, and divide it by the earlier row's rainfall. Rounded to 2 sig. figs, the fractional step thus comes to 0.095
